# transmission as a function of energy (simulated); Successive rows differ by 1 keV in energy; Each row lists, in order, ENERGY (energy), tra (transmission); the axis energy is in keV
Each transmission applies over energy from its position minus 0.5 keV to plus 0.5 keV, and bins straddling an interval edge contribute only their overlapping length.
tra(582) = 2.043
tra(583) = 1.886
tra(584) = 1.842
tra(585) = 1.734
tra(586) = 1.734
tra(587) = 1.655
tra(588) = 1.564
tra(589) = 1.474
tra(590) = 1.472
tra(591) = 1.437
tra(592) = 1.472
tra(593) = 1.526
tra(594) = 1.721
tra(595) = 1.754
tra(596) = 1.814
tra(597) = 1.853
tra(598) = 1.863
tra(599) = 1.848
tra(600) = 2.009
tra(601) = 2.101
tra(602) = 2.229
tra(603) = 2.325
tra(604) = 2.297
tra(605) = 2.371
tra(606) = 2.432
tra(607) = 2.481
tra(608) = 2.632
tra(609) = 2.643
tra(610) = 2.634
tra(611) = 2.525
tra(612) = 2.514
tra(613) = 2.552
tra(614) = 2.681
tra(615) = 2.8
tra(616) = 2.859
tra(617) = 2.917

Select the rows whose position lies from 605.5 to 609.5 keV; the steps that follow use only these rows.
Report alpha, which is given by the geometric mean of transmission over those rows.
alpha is 2.55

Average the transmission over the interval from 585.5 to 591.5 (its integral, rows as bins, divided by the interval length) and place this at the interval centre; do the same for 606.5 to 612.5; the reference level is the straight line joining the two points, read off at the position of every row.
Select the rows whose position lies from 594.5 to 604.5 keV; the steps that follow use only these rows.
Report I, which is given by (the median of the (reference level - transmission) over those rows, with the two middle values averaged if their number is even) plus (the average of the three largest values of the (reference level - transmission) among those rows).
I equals 0.27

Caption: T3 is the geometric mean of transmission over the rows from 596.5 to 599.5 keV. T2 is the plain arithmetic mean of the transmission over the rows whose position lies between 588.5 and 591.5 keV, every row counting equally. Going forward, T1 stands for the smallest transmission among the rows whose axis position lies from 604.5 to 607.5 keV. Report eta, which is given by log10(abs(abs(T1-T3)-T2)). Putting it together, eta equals -0.025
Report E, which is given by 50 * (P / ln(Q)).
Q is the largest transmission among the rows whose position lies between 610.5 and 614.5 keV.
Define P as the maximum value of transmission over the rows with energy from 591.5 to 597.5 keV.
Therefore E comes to 94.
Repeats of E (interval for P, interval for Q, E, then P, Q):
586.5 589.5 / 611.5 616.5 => 79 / 1.655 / 2.859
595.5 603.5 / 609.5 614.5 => 118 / 2.325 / 2.681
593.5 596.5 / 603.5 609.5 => 93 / 1.814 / 2.643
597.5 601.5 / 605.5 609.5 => 108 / 2.101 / 2.643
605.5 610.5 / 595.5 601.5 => 178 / 2.643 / 2.101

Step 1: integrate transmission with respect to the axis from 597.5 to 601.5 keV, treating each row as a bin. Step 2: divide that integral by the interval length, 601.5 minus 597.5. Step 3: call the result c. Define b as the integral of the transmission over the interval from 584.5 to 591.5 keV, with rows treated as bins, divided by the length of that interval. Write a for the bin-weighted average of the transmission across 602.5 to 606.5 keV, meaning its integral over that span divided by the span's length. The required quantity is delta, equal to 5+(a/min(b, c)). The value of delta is 6.5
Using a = 2.36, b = 1.58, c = 1.96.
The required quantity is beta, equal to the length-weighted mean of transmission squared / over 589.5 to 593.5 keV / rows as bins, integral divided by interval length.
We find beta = 2.2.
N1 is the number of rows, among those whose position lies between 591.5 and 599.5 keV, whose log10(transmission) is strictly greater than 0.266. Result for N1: 3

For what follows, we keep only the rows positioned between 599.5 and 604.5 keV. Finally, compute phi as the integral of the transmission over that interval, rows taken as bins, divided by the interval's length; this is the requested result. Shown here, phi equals 2.19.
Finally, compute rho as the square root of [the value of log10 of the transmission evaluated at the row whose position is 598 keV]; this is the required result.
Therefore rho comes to 0.52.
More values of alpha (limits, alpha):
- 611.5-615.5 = 2.63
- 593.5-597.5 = 1.78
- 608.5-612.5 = 2.58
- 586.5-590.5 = 1.54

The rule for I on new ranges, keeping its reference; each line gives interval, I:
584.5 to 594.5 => 0.35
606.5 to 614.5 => 0.20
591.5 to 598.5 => 0.33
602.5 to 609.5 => -0.04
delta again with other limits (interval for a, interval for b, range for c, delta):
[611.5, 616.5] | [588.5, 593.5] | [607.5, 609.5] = 6.8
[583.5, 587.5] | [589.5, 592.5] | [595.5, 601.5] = 6.2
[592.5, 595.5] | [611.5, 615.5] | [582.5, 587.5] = 5.9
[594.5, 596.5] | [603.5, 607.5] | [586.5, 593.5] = 6.2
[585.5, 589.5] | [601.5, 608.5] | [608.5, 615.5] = 5.7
